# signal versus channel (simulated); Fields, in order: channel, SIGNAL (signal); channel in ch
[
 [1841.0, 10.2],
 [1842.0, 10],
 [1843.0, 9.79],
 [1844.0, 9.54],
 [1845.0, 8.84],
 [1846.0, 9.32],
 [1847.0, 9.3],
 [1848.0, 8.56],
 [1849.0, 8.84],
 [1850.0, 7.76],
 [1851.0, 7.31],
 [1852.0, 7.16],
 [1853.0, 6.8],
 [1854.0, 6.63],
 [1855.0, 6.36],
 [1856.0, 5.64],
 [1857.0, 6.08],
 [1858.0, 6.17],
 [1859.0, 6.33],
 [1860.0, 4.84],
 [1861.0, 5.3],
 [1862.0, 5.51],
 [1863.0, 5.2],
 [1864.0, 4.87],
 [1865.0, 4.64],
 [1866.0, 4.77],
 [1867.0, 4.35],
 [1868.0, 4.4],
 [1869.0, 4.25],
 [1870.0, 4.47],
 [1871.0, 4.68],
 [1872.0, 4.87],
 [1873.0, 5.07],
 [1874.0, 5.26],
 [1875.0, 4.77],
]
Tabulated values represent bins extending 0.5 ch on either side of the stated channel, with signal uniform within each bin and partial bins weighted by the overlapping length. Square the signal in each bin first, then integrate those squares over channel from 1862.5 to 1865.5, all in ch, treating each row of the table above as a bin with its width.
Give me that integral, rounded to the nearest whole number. 72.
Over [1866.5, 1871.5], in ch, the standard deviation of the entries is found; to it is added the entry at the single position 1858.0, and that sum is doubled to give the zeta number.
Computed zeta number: 13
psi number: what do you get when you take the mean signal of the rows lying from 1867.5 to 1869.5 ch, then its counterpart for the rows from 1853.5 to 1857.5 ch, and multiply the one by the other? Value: 27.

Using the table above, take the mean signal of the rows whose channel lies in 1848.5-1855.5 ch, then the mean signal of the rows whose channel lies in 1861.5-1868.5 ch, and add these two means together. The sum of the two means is 12.1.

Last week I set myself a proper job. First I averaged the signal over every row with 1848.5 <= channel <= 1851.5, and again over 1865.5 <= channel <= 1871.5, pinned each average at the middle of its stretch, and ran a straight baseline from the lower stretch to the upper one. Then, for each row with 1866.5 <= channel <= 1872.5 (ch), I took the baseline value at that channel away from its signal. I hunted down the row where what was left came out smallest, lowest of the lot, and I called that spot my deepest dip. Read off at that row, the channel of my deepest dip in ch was 1867.0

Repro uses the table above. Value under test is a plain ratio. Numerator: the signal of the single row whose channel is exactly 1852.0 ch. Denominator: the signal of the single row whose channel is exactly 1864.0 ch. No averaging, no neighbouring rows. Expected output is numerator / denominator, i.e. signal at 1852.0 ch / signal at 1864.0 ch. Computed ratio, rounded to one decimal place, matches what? 1.5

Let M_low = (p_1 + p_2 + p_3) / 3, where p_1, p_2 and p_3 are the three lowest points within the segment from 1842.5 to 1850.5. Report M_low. 8.4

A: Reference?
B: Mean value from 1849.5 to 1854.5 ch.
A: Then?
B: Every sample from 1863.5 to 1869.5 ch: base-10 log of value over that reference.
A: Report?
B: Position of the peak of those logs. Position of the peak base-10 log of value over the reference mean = 1864.0 ch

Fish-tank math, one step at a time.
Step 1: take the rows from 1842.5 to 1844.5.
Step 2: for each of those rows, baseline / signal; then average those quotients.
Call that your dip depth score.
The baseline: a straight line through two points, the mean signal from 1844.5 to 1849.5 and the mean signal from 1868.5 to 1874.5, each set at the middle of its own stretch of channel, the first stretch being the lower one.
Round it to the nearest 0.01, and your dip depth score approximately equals 0.99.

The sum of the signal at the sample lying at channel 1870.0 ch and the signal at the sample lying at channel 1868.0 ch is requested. 9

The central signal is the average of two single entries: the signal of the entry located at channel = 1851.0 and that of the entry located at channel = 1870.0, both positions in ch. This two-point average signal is 5.9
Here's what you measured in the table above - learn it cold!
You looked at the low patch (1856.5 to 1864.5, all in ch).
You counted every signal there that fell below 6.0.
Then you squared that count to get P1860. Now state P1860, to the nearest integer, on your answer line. 25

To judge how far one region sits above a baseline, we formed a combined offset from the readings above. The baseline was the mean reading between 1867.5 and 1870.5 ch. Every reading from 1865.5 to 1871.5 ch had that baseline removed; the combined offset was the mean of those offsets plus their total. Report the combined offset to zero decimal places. 1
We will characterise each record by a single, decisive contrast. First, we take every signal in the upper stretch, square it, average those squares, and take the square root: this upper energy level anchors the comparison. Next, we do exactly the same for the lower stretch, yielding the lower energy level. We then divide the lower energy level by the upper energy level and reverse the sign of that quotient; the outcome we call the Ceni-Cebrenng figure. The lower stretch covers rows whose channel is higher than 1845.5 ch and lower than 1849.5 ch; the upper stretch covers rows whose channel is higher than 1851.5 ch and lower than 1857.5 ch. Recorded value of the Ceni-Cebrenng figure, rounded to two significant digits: -1.4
